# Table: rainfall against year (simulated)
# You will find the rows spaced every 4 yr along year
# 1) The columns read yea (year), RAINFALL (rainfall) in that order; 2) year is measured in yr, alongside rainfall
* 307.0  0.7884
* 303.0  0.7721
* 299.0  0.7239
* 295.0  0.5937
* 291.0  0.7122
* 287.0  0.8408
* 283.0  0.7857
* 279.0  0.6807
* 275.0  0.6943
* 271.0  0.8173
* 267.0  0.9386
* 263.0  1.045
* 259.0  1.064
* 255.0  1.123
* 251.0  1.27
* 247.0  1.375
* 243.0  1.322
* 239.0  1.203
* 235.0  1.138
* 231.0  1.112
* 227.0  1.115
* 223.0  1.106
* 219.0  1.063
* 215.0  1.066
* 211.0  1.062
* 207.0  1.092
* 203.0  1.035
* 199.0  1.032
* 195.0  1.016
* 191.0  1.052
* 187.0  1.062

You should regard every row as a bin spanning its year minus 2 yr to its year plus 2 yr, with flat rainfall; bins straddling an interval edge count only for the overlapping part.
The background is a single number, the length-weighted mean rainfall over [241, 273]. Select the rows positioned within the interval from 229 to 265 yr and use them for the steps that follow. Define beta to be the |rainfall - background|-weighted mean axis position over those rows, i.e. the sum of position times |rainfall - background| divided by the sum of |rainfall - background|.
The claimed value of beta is 247.8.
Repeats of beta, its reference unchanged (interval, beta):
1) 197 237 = 210.2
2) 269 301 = 285.6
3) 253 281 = 273.1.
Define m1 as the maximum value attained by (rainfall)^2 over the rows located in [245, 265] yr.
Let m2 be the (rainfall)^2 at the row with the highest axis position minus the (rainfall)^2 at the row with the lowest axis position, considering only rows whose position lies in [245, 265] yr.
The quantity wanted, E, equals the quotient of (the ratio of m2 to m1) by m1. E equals -0.22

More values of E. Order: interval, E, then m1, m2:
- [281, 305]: -0.04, 0.7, -0.02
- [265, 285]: -0.34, 0.9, -0.26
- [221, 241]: 0.11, 1.4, 0.22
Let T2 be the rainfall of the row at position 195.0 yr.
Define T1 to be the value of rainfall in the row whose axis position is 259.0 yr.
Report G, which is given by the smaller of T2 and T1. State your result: 1.016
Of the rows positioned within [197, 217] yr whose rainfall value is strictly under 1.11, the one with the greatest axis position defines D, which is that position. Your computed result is 215.0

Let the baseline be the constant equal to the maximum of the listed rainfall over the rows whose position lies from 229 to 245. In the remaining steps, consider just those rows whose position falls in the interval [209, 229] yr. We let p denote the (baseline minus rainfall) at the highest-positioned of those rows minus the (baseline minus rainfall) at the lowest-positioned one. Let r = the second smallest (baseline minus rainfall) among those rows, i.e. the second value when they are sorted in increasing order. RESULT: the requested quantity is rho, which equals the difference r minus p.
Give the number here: 0.269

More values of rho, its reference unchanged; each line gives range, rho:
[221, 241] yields 0.281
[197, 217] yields 0.290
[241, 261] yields -0.258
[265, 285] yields 0.352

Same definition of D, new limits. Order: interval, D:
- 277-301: 299.0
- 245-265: 263.0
